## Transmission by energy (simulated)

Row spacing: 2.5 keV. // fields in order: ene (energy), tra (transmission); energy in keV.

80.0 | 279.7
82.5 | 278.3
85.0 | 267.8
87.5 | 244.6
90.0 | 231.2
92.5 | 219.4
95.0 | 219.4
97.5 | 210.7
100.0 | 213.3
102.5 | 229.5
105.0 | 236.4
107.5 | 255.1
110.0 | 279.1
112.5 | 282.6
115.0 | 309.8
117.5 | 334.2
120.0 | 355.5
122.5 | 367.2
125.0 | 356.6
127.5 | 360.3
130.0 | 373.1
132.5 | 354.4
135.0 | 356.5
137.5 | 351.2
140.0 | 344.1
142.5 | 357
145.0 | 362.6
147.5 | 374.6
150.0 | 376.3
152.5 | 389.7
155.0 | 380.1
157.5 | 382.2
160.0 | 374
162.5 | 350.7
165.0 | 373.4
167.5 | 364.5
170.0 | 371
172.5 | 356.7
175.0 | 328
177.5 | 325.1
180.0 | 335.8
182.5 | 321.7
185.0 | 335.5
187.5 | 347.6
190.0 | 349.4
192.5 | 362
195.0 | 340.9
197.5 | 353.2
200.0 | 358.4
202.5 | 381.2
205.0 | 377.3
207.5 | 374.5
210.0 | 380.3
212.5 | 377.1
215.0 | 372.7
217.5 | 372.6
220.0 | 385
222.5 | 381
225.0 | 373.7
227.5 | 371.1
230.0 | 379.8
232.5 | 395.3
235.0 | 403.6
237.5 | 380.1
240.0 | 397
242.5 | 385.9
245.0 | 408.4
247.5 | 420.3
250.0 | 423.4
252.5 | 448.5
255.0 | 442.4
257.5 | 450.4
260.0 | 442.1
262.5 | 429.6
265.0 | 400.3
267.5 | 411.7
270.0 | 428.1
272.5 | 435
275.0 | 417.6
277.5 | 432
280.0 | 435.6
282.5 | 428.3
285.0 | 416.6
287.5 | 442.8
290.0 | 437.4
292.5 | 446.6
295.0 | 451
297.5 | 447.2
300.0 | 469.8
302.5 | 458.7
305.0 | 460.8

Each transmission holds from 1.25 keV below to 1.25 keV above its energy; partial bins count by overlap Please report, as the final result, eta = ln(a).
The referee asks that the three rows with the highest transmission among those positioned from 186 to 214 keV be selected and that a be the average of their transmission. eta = 5.94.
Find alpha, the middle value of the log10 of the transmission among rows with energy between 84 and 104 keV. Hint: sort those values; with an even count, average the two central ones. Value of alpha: 2.35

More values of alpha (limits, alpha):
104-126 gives 2.49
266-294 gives 2.64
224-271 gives 2.61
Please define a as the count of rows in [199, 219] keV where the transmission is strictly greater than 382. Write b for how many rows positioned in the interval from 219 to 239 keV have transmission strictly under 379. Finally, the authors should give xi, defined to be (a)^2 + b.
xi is 2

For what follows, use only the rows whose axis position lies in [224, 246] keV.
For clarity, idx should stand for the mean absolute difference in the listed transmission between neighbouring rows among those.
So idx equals 13.6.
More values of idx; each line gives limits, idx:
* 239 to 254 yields 14.7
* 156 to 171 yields 13.9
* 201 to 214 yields 3.9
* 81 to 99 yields 11.3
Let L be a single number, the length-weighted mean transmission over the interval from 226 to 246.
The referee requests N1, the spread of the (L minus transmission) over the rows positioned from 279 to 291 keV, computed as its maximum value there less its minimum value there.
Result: 26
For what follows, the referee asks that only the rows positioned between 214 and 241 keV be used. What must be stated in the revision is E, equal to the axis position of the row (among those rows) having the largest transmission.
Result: 235.0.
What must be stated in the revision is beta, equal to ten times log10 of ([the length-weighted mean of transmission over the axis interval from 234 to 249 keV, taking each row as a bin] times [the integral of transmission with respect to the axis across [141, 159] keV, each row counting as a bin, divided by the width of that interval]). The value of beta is 51.7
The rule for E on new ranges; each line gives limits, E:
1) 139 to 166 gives 152.5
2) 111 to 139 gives 130.0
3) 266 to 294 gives 292.5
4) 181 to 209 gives 202.5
